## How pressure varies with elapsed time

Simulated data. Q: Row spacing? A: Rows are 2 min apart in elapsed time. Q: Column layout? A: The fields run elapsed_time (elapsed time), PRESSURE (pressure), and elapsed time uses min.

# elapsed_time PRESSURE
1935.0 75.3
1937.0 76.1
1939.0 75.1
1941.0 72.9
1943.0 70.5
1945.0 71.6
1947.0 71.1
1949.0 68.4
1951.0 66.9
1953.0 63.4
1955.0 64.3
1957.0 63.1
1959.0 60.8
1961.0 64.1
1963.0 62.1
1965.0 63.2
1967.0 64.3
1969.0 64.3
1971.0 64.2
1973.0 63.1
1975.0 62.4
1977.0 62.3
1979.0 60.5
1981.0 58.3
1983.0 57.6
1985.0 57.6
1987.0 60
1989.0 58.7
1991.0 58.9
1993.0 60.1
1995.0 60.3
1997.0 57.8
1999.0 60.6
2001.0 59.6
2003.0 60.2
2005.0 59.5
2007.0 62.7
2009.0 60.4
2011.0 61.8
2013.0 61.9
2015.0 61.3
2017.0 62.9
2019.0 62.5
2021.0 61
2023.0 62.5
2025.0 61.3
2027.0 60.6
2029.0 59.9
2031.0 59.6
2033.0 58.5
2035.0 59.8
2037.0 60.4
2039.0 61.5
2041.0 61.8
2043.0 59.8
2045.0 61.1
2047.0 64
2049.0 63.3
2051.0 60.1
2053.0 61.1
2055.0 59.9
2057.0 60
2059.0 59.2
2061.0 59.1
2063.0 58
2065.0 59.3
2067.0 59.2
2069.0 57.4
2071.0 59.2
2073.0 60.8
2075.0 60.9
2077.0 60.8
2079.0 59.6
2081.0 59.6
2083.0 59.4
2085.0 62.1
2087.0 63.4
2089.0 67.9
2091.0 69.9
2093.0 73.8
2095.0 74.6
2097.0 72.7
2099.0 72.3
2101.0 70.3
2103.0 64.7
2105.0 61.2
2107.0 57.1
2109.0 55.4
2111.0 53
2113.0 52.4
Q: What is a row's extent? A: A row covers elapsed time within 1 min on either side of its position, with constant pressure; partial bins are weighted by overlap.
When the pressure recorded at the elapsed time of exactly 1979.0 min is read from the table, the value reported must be 60.5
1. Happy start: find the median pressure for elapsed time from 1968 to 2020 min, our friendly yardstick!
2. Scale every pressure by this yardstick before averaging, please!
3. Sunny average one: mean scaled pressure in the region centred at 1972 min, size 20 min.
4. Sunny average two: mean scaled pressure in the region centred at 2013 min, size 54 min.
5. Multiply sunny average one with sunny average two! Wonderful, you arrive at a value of 1.03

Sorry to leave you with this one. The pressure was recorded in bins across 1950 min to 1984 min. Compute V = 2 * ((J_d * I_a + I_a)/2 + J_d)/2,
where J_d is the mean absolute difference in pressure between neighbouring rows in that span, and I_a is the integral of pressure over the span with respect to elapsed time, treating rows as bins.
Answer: 2537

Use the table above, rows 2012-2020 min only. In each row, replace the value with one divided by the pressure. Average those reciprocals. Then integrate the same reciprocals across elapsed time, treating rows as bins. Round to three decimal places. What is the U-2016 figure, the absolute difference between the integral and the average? 0.113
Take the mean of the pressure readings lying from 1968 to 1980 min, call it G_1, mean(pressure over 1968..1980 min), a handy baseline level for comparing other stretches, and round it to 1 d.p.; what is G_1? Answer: 62.8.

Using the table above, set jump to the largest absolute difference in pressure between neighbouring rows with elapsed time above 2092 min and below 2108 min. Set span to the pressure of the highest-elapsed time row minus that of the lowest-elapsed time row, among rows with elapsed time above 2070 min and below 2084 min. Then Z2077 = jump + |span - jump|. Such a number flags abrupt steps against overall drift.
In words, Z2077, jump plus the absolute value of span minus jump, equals 11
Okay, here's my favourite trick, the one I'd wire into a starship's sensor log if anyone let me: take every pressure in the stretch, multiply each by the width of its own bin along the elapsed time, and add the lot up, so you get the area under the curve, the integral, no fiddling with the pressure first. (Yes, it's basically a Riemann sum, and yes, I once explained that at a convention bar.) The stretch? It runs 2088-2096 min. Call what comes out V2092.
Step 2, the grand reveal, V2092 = 572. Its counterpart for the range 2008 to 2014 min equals 368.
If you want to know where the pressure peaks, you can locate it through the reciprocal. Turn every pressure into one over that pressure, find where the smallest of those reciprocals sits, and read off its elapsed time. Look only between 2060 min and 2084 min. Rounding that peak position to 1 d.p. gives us 2075.0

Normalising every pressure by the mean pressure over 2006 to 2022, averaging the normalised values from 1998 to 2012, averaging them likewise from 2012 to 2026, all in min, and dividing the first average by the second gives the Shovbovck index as 0.98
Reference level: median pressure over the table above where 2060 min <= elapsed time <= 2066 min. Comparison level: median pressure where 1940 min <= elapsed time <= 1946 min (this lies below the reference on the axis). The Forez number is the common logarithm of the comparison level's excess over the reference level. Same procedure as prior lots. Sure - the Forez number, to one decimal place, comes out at 1.1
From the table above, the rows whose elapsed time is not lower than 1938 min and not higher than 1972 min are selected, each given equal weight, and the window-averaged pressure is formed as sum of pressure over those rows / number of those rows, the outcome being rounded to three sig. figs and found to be 66.5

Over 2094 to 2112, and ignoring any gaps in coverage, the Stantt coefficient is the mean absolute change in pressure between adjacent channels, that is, 2.70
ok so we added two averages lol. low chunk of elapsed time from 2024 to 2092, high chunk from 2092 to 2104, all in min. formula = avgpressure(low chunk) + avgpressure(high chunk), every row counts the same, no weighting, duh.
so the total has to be 132.2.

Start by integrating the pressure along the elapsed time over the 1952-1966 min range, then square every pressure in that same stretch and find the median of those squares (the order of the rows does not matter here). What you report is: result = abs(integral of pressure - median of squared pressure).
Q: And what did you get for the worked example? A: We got 3112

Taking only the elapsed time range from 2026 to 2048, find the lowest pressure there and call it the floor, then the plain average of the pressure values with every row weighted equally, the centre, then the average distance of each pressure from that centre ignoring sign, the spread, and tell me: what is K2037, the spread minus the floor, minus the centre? -118.1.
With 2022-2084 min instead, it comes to -116.6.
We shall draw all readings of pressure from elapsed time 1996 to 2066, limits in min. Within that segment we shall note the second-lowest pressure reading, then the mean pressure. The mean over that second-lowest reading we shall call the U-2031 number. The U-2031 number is 1.05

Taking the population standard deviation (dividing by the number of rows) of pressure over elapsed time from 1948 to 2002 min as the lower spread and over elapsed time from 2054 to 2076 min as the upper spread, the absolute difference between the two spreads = 1.8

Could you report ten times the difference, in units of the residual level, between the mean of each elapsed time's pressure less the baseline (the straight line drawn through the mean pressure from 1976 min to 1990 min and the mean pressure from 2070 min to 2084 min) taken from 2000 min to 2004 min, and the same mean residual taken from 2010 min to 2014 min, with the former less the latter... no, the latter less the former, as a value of 19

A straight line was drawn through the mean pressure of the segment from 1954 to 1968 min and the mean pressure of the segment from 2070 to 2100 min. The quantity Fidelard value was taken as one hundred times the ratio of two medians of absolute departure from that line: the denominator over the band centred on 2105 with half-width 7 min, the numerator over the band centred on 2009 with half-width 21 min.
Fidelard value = 49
